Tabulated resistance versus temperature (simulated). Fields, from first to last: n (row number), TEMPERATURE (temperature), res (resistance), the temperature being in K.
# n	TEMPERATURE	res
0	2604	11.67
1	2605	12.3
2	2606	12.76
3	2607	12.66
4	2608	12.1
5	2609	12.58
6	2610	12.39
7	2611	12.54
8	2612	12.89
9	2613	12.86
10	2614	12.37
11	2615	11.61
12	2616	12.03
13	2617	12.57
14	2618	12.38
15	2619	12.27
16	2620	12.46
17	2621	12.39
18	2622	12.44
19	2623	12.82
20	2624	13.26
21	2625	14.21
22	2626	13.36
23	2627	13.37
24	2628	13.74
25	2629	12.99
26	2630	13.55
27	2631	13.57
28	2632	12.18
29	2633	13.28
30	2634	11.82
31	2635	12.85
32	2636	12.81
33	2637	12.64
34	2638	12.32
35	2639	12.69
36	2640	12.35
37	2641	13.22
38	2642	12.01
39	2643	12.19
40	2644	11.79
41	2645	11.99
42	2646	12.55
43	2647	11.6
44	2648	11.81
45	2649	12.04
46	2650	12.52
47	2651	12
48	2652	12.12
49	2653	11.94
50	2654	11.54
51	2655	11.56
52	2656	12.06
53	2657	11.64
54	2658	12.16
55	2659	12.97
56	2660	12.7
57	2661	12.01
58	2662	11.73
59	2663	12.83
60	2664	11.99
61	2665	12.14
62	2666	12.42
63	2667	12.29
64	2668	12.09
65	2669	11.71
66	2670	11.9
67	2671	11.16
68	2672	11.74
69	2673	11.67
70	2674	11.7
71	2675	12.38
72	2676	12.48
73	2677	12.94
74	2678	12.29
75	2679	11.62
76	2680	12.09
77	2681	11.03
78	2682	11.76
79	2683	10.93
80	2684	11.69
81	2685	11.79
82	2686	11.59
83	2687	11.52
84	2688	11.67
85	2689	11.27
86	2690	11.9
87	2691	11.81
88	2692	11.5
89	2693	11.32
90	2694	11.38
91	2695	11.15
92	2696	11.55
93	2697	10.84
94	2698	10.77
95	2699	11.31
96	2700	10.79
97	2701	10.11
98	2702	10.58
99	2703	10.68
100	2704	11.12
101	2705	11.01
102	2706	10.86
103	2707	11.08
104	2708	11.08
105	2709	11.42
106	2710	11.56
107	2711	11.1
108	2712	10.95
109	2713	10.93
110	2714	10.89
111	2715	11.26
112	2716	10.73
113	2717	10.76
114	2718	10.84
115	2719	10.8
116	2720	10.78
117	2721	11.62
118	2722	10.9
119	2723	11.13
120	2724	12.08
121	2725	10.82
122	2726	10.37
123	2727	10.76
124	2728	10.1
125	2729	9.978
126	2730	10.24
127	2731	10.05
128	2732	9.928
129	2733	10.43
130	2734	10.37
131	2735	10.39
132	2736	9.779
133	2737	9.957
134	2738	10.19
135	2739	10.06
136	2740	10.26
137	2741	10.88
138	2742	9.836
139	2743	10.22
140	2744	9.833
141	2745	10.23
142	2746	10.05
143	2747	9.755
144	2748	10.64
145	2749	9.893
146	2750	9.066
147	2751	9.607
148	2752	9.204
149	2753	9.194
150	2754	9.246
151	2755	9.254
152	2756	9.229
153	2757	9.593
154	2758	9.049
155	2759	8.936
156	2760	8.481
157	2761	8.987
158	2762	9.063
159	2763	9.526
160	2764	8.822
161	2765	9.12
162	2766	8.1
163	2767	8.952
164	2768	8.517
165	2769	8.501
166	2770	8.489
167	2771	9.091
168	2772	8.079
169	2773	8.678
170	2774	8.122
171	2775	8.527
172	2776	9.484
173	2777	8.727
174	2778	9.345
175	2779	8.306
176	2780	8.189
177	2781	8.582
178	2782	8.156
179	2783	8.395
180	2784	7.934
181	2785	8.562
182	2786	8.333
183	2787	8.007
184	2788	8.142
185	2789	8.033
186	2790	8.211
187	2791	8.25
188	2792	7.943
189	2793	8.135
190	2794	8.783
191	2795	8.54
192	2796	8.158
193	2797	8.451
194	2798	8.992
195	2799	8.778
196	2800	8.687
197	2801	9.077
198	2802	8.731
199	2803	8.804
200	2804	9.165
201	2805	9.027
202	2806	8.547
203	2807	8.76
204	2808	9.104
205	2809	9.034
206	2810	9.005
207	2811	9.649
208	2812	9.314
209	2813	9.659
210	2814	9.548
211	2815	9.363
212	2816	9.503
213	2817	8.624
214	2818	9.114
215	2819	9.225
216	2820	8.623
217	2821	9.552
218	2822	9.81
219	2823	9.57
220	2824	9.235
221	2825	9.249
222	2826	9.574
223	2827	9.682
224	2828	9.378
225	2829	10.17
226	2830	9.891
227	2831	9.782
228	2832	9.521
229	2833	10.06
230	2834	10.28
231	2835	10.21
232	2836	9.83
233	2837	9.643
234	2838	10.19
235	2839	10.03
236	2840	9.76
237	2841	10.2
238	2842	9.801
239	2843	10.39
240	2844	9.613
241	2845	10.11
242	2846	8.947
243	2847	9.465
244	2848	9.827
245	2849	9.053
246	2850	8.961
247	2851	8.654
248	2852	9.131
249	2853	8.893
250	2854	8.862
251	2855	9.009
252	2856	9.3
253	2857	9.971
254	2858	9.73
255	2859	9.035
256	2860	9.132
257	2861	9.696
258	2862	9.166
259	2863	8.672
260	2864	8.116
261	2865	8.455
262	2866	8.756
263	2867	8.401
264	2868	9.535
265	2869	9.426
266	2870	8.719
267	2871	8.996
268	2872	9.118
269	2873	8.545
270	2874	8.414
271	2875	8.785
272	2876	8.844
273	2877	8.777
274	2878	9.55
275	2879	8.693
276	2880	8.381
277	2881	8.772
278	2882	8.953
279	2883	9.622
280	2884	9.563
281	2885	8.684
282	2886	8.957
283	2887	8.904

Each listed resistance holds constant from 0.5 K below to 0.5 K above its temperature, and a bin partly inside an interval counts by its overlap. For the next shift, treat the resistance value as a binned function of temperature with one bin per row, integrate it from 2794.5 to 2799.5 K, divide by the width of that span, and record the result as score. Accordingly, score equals 8.6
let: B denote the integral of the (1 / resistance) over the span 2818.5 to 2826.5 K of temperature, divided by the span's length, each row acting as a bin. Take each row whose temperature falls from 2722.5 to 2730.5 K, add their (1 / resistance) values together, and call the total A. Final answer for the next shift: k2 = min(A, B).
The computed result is 0.107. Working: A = 0.75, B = 0.107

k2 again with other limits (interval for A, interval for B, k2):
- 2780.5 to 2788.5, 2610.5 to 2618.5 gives 0.081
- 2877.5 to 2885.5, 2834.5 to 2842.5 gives 0.100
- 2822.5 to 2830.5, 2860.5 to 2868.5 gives 0.113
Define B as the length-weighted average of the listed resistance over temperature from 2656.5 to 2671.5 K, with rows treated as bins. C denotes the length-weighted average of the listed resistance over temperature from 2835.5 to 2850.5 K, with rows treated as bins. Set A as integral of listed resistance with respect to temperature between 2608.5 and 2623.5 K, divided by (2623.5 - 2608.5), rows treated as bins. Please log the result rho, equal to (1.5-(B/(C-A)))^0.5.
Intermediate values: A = 12.4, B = 12.1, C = 9.7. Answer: 2.4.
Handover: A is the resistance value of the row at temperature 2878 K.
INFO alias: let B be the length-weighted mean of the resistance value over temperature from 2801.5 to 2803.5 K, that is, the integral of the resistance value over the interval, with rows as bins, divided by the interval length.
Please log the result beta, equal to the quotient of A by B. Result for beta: 1.09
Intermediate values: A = 9.55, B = 8.8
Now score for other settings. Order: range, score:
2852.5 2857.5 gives 9.2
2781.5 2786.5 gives 8.3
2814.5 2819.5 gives 9.2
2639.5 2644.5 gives 12.3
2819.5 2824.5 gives 9.4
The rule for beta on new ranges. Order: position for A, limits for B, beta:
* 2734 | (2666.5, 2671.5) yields 0.88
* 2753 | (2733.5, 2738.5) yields 0.91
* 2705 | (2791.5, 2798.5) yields 1.31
